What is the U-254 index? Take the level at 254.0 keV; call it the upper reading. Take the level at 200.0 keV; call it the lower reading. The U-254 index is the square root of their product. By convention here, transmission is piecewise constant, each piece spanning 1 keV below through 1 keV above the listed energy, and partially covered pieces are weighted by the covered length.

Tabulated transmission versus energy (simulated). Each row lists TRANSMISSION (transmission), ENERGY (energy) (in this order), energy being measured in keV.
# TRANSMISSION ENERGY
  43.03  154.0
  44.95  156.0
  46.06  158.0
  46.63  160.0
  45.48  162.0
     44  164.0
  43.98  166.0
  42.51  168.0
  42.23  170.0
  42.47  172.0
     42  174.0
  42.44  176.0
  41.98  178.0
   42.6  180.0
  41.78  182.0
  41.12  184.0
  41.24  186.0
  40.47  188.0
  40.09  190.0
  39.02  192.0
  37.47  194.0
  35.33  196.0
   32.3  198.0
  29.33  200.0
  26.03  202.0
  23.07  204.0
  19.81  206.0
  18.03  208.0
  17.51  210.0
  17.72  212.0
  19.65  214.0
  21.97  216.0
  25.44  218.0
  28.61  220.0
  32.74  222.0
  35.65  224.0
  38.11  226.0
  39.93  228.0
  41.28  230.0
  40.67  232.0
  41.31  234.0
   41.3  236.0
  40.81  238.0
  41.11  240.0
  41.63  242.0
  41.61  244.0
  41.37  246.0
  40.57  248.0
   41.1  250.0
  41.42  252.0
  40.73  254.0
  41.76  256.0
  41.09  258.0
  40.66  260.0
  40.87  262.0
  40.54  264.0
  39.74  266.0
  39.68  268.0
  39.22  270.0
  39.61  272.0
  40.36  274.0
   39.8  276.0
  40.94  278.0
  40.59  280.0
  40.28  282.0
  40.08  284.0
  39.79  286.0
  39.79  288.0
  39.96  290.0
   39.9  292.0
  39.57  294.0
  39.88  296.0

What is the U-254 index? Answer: 35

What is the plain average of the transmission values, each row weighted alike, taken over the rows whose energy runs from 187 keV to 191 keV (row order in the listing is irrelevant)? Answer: 40.3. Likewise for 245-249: 41.0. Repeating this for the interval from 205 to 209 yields 18.9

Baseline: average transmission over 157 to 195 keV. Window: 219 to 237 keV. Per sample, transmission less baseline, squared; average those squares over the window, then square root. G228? 6.2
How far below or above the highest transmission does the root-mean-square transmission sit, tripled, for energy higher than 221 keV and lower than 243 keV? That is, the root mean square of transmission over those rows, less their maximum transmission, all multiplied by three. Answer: -6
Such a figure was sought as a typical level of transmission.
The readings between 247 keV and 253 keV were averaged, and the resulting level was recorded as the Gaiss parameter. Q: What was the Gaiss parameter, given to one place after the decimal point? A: 41.0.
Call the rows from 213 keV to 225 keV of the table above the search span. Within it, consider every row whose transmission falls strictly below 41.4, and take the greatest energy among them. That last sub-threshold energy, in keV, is 224.0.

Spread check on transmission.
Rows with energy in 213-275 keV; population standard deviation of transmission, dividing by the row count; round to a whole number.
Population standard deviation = 6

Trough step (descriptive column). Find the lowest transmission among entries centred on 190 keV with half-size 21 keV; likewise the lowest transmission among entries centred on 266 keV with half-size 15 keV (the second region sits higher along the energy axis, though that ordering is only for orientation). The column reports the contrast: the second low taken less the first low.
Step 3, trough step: 22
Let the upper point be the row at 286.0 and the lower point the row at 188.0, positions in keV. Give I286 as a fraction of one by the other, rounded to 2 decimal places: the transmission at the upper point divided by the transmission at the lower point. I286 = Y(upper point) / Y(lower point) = 0.98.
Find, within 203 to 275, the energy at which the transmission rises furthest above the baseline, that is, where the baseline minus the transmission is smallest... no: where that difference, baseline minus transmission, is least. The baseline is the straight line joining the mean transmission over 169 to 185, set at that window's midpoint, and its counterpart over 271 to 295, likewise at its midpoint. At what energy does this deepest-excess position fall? 256.0 keV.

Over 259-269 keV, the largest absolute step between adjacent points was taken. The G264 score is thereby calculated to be 0.80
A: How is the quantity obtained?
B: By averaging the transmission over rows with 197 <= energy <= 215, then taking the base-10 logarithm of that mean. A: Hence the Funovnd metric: 1.35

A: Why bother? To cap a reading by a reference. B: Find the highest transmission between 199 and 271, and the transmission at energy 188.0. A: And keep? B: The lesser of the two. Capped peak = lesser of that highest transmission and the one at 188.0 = 40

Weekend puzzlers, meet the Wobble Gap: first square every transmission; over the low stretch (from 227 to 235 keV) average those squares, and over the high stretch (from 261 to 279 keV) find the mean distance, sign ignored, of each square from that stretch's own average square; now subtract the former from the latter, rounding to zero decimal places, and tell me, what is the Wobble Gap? -1622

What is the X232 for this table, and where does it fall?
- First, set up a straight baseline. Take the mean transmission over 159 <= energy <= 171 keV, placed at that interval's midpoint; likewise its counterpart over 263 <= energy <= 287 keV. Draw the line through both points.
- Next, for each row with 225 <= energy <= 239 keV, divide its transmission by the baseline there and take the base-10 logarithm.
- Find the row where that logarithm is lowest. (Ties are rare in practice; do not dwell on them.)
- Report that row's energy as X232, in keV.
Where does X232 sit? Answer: 226.0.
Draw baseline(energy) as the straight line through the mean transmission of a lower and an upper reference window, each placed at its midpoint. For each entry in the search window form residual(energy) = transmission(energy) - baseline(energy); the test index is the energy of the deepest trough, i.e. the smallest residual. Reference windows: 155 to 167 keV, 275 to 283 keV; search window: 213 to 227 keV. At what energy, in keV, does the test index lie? 214.0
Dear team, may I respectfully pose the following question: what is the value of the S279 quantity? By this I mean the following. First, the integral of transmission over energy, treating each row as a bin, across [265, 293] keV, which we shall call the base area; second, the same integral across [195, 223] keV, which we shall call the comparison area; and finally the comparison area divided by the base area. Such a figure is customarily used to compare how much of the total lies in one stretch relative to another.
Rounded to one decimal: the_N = 0.6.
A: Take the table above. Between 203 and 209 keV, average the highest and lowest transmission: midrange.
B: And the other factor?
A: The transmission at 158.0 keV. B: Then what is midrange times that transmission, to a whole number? 947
